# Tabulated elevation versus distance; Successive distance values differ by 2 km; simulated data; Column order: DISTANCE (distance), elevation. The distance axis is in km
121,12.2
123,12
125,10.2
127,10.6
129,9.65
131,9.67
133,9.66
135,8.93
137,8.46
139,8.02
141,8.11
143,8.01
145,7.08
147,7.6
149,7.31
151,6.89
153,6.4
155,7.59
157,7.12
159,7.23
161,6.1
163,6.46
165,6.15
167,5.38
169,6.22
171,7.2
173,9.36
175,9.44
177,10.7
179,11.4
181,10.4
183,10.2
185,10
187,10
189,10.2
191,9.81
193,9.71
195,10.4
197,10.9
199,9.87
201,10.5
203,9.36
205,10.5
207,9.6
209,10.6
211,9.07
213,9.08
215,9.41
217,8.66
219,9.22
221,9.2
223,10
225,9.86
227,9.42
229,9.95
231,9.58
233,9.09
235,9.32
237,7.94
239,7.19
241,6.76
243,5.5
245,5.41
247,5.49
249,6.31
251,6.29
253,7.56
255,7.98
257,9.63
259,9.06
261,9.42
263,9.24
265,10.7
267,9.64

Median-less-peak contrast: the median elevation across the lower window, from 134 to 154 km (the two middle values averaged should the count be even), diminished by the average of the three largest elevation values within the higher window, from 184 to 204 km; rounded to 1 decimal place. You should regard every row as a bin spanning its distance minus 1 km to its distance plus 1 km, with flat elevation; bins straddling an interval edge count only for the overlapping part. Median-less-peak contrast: -2.8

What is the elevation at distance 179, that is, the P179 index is 11.4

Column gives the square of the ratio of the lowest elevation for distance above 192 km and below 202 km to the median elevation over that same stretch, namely 0.87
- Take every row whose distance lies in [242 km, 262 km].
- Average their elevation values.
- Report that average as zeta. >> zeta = 7.3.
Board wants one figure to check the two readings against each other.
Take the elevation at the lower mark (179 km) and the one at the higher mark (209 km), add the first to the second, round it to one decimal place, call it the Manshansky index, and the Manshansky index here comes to 22.0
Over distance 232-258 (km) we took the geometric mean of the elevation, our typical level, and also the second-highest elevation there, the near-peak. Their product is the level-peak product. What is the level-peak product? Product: 66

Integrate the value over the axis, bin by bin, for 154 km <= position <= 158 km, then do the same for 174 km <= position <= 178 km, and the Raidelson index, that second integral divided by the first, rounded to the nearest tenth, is 1.4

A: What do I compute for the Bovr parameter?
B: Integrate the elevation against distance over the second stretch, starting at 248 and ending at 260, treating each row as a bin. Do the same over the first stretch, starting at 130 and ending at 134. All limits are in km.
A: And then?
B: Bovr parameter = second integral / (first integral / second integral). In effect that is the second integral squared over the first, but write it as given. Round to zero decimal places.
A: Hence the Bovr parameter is 227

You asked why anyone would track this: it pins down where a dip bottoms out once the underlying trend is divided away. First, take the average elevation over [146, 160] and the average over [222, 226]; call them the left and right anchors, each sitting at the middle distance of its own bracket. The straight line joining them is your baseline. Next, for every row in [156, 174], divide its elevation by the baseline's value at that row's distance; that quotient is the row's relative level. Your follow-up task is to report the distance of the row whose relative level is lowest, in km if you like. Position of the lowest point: 167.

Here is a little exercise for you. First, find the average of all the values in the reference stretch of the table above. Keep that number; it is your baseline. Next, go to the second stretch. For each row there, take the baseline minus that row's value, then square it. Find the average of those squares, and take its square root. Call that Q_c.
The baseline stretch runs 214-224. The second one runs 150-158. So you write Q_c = 2.3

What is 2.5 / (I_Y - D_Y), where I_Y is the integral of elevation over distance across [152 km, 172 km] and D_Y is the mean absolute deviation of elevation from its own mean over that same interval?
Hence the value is 0.019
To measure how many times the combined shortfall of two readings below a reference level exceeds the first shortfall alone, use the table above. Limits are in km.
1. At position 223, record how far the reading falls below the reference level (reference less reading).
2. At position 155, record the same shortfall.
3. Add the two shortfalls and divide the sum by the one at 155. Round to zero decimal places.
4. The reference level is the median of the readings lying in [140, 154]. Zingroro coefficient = 11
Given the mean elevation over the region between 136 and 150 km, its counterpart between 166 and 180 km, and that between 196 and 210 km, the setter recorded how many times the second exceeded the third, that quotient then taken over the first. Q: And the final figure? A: 0.11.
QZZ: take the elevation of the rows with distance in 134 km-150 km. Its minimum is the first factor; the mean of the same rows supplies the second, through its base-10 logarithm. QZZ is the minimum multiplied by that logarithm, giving 6.4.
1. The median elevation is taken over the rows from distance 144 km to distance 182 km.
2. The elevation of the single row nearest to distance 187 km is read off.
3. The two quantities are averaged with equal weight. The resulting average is 8.6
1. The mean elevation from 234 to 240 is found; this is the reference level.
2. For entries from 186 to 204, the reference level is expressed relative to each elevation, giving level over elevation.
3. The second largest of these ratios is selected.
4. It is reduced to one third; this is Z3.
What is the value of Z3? 0.28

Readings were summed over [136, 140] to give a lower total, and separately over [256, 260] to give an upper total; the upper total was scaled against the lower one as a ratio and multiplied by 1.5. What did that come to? 1.7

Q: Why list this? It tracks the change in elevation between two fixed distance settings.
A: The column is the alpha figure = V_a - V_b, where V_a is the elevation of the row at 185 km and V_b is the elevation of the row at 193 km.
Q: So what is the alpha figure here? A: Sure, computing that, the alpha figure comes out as 0.3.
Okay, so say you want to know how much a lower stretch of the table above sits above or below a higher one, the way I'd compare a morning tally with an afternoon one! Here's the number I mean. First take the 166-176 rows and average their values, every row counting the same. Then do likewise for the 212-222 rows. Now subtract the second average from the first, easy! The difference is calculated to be -1.6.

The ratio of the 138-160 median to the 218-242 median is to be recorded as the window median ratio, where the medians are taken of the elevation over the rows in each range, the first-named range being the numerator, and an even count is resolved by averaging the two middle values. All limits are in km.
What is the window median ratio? 0.79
